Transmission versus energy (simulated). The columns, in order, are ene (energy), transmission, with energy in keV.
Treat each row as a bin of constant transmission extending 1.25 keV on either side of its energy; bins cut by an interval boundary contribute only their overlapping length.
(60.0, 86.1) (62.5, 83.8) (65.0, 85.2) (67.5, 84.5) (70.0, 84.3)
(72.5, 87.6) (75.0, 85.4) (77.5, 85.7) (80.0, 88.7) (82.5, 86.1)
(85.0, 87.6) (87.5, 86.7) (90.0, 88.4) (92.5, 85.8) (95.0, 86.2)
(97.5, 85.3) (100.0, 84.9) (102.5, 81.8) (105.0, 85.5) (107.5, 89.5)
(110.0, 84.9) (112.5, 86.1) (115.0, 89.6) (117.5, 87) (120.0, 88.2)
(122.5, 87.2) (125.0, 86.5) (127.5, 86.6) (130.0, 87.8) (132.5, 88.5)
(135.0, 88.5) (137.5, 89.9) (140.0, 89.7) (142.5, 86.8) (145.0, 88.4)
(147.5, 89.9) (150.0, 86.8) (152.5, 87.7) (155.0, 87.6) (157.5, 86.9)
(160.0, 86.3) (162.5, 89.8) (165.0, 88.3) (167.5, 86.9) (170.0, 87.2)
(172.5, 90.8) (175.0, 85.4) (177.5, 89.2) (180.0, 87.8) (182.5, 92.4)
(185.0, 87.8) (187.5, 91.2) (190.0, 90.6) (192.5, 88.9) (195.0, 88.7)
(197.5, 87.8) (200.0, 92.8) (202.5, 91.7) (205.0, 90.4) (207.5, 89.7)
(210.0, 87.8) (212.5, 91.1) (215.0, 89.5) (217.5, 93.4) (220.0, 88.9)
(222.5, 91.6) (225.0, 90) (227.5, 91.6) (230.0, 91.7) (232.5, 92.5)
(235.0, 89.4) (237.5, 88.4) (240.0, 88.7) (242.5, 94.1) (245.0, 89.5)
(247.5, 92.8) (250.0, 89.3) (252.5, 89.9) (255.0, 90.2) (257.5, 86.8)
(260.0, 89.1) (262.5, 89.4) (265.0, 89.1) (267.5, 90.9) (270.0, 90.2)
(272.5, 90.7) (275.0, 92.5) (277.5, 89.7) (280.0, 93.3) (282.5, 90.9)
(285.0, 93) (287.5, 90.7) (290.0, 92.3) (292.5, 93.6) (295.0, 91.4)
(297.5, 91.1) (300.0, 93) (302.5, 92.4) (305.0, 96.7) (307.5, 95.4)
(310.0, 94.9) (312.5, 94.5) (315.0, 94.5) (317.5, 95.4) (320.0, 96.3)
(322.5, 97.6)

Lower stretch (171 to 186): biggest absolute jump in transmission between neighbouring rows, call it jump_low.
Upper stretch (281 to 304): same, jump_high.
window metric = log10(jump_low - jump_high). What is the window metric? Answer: 0.49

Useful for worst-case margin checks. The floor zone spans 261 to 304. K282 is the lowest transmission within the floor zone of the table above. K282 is 89.1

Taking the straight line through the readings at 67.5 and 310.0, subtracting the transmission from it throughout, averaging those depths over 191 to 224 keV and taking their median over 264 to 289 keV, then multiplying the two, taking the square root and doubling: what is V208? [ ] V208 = 1.88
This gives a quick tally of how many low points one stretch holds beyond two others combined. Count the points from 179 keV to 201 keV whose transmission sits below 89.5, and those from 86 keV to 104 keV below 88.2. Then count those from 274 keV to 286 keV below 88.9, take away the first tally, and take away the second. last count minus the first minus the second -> -11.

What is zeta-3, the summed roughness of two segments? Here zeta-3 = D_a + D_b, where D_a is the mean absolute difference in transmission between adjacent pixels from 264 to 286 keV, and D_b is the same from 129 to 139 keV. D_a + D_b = 2.7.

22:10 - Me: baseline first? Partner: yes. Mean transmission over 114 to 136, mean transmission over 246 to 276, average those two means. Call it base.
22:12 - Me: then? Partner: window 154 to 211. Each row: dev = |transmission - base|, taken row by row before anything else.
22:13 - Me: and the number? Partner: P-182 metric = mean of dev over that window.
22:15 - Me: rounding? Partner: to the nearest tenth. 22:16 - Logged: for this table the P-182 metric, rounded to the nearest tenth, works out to 1.7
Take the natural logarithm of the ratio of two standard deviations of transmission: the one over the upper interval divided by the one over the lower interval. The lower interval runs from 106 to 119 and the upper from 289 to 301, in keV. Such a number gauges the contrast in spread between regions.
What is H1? -0.7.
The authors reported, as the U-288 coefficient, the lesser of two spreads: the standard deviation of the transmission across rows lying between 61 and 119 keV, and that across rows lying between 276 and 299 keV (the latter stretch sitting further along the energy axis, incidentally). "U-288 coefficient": 1.3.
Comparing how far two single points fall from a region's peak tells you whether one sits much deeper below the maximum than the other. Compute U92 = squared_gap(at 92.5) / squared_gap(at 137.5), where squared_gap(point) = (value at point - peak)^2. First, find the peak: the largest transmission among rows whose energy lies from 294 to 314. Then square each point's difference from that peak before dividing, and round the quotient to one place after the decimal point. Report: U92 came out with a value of 2.6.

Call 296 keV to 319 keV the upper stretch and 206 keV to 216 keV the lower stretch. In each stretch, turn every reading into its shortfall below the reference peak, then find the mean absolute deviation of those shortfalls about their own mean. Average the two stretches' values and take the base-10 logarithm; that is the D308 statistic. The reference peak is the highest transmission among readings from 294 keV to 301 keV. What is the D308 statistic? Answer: 0.05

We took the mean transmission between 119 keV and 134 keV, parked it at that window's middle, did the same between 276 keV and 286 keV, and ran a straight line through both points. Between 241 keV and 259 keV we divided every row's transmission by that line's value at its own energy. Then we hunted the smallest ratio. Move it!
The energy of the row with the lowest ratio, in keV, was 257.5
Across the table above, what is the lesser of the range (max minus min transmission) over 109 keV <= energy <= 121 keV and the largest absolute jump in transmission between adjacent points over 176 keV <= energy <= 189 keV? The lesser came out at 4.6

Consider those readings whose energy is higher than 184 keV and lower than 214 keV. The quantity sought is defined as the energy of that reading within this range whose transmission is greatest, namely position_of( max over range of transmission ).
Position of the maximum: 200.0 keV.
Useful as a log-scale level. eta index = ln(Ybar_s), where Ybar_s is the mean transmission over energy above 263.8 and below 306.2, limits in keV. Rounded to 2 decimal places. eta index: 4.52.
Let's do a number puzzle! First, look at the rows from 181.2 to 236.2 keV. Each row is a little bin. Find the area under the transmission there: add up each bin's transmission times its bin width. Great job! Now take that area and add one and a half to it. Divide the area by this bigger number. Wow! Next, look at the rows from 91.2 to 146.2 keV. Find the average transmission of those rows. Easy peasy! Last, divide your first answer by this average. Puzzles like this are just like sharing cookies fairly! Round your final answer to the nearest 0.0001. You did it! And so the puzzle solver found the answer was 0.0115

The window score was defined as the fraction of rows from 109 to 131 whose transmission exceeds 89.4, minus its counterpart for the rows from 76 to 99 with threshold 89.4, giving 0.1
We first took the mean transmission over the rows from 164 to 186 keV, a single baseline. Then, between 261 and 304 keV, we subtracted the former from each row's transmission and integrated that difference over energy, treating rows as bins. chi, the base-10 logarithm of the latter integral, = 2.11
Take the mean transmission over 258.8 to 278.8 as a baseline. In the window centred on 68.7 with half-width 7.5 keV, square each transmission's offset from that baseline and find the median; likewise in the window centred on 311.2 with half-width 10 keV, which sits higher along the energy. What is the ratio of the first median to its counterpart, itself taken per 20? 0.06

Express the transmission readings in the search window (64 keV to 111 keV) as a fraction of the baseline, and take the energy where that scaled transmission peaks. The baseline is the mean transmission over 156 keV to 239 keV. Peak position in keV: 107.5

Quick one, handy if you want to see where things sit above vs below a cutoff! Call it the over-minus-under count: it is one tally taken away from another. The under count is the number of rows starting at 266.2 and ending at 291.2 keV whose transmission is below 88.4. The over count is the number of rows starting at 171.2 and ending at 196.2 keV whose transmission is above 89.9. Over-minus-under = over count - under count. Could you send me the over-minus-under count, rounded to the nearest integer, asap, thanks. 4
